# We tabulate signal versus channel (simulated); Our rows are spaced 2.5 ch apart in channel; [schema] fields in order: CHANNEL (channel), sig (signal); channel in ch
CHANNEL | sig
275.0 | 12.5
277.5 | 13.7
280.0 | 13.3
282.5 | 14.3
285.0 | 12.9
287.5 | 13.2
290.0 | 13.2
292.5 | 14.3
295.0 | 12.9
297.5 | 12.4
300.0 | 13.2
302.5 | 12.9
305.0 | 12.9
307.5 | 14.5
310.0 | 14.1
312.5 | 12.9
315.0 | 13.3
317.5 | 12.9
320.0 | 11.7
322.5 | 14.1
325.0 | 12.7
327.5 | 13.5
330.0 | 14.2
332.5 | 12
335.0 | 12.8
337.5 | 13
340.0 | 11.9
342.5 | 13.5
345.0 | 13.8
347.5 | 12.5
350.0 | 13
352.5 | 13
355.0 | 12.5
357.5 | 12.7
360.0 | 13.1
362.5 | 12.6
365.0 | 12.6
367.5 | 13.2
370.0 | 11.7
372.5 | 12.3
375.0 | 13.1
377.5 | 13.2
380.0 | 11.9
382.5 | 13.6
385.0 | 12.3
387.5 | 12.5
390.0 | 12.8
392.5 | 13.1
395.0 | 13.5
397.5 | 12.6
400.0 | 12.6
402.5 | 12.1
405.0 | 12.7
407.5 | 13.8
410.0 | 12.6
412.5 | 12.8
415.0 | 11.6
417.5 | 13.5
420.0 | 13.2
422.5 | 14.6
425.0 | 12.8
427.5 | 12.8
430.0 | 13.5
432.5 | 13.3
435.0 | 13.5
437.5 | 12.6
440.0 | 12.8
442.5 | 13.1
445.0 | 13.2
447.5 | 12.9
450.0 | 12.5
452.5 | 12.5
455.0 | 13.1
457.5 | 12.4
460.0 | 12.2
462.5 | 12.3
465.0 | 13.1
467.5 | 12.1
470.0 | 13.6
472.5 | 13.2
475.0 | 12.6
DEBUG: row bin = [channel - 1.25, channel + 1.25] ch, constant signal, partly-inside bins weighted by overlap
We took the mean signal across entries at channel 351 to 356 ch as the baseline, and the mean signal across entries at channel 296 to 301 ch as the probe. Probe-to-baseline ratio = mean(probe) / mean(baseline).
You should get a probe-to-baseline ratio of 1.00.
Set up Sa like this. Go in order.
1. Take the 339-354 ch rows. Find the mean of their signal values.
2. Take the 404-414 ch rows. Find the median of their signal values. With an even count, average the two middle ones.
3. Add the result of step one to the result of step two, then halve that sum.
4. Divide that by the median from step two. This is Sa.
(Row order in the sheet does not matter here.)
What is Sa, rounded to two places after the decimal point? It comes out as 1.01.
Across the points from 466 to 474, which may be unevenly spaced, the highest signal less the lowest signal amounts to 1.5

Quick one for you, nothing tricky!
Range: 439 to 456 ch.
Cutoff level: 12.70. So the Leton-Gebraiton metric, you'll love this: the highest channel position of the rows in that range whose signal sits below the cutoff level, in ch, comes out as 452.5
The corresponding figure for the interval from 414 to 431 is 415.0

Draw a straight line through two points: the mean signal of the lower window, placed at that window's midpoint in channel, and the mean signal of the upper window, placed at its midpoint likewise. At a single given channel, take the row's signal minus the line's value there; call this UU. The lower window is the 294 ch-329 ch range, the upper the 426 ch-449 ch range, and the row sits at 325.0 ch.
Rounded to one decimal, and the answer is -0.4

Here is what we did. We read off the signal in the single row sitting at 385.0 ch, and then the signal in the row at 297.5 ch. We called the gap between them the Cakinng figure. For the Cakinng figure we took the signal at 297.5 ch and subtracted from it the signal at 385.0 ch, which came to 0.1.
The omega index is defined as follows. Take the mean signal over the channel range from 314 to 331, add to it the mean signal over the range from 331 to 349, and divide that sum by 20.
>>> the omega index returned 1.30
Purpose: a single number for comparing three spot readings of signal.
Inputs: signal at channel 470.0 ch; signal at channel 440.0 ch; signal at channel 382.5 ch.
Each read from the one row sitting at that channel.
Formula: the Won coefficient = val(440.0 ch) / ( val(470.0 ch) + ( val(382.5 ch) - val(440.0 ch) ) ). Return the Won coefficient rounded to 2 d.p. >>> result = 0.89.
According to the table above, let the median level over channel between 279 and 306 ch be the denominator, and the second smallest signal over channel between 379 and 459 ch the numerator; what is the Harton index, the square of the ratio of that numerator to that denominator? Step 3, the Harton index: 0.81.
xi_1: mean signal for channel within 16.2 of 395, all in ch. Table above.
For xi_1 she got 12.8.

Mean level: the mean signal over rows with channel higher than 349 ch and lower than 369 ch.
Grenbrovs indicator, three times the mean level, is 38.5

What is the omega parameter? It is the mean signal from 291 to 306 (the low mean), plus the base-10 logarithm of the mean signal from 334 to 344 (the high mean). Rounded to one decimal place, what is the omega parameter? 14.2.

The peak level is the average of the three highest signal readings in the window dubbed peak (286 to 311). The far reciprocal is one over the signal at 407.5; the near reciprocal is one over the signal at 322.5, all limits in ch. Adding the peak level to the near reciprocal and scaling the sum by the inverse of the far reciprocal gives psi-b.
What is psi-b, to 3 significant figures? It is 198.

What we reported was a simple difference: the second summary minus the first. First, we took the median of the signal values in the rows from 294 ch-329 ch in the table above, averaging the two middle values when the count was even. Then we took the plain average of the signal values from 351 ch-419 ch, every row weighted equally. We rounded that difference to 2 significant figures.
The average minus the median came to -0.16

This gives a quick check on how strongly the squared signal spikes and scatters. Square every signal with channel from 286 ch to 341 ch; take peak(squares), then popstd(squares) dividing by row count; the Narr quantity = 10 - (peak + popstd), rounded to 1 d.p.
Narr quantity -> -220.0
